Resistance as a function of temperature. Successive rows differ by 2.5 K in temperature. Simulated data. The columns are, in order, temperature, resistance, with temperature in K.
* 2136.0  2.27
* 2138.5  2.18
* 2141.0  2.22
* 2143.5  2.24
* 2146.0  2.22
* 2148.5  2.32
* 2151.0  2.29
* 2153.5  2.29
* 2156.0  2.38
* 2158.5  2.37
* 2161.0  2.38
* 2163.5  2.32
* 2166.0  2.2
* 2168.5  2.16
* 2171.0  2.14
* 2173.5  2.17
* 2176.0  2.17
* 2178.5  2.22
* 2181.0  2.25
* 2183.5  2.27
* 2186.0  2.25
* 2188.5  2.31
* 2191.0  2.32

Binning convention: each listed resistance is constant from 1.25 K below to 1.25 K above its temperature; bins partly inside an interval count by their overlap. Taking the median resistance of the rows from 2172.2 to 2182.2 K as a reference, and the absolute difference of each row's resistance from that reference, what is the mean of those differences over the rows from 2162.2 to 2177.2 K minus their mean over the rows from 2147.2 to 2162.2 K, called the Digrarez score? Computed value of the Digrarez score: -0.10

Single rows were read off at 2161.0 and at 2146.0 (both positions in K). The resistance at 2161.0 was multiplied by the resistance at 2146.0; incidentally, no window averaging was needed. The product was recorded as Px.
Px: 5.28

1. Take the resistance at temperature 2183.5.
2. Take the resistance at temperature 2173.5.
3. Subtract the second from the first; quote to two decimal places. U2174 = 0.10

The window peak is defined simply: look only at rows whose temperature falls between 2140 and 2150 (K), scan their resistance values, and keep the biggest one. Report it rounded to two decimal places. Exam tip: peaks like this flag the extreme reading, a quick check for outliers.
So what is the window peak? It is 2.32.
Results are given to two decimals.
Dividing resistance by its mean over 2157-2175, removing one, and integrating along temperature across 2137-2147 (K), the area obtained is -0.15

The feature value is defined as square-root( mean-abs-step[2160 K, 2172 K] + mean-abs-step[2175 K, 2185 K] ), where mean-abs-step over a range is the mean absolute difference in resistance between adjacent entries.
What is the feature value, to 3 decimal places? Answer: 0.306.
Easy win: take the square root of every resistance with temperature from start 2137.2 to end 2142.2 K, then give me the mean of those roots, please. 1.48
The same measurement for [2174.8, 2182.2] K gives 1.49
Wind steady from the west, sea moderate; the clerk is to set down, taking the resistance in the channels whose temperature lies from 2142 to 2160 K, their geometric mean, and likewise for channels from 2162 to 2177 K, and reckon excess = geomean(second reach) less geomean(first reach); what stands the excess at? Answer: -0.11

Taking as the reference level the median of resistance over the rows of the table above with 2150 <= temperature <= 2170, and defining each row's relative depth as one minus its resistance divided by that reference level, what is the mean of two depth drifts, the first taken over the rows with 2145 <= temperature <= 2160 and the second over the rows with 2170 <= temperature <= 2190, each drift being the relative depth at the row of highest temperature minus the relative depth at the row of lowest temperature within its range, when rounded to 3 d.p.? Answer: -0.069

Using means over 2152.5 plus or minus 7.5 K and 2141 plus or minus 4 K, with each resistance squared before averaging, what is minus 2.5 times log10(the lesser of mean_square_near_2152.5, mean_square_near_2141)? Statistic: -1.73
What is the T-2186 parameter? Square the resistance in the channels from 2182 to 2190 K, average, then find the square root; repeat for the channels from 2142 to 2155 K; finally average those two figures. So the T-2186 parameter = 2.27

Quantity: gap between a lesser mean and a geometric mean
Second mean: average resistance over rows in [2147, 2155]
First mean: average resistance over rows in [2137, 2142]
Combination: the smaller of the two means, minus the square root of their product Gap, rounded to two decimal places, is -0.05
